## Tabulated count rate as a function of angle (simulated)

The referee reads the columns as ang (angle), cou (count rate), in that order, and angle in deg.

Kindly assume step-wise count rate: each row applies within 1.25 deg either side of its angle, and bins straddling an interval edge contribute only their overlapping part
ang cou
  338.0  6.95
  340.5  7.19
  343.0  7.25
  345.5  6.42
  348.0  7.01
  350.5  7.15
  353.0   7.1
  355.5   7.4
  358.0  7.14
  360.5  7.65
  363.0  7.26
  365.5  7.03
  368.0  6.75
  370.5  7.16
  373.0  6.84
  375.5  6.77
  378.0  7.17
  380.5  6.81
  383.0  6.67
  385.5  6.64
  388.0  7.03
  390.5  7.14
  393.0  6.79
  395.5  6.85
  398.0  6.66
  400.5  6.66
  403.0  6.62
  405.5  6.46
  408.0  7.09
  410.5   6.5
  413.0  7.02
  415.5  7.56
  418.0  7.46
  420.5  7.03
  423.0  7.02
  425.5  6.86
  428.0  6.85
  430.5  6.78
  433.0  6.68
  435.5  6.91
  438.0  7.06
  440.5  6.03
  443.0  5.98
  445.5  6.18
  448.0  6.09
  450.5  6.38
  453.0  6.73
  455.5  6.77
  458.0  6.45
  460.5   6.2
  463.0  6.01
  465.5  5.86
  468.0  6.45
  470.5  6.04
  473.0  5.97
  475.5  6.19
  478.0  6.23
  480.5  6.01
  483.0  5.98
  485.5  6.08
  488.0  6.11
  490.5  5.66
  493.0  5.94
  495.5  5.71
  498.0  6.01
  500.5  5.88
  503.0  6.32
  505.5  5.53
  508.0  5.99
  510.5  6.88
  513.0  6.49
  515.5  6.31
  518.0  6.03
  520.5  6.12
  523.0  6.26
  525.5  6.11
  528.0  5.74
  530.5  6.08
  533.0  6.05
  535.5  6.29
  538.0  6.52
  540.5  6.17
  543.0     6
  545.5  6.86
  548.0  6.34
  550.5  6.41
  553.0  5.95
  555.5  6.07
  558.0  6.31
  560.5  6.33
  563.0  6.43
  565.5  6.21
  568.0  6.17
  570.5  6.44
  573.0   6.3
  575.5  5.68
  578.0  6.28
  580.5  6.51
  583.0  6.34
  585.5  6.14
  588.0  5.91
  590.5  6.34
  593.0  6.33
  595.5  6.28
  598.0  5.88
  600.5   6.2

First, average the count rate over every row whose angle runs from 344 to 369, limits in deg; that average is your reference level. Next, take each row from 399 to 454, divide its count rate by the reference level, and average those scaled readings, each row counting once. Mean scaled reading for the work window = 0.948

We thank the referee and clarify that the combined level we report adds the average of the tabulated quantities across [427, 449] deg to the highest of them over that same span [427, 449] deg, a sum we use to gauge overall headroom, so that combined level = 13.57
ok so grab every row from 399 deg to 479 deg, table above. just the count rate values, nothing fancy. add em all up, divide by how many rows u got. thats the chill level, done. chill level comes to 6.6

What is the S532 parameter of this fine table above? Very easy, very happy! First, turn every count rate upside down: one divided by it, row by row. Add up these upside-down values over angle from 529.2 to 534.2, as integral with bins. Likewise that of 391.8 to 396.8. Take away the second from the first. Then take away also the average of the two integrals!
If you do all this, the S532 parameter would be -0.688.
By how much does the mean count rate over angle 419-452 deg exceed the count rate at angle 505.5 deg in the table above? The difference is 1.1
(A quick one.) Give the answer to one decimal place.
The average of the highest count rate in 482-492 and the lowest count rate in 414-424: 6.6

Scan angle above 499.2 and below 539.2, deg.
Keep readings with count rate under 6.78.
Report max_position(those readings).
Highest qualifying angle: 538.0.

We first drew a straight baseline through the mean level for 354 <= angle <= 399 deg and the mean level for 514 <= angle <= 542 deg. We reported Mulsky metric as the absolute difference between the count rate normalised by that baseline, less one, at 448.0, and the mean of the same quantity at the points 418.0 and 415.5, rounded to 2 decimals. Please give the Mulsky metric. 0.19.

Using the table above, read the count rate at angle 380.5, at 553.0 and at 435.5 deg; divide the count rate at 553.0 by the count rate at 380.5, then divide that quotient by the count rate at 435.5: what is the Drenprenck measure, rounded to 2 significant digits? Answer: 0.13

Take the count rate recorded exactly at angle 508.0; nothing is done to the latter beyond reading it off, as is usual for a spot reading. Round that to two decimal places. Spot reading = 5.99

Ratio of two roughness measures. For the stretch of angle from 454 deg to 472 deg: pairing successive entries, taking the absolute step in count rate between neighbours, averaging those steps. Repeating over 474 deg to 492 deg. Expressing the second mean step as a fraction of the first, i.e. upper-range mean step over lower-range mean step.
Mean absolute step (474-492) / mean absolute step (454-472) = 0.46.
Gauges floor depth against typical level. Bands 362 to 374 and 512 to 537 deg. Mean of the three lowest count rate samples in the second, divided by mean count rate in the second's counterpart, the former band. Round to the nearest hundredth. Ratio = 0.85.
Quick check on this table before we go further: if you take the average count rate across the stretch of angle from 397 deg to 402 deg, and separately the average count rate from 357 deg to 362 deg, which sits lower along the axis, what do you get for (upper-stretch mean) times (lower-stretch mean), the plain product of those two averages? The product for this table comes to 49.3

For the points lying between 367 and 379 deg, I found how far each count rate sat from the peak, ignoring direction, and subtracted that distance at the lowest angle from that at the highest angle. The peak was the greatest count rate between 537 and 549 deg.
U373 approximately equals 0.2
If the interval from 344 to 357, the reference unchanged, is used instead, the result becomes 0.1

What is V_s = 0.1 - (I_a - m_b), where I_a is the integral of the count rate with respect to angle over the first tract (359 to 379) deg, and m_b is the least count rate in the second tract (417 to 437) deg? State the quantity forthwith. -135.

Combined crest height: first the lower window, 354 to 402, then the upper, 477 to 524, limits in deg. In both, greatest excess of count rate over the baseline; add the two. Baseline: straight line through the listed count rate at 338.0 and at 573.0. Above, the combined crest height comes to 1.2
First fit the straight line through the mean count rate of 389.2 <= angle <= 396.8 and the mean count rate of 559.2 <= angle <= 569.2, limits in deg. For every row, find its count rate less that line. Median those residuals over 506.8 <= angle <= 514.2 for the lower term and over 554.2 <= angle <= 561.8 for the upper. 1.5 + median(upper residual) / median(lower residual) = 2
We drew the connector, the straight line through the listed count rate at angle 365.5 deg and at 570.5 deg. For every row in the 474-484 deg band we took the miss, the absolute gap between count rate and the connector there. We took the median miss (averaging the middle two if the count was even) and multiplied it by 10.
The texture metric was 6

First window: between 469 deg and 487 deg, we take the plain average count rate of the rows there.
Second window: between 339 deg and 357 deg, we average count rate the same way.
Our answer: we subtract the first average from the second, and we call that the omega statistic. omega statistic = 1.0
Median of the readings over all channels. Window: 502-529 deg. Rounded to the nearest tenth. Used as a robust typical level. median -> 6.1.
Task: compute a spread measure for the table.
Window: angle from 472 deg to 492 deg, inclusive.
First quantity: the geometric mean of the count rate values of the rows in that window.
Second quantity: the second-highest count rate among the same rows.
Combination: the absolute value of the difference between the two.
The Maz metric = 0.164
